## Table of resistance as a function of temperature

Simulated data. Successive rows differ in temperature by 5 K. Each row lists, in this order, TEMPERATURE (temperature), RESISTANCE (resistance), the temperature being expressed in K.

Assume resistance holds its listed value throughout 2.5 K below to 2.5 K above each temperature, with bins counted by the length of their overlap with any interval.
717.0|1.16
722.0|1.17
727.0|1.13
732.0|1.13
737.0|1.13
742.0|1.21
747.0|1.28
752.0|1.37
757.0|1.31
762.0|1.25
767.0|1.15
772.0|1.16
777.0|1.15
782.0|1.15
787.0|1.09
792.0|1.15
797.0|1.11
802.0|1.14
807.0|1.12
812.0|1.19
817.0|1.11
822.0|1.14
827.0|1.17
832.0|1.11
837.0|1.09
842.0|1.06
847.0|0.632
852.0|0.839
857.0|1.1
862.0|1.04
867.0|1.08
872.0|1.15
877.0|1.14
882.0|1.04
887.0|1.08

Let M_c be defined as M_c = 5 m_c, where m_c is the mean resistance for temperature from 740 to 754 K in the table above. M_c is 6.43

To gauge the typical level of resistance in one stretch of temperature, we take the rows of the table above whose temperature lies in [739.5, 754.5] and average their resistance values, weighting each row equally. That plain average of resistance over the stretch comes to 1.29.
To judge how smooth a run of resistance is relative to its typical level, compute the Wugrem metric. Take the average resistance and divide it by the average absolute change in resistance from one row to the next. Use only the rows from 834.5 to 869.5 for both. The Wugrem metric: 6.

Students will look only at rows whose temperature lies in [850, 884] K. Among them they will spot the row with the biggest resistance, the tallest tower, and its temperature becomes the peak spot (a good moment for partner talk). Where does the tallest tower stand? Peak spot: 872.0 K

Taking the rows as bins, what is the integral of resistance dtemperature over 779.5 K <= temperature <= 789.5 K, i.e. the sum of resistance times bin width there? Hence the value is 11.2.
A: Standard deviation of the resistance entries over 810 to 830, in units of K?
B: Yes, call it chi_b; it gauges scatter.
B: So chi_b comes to 0.03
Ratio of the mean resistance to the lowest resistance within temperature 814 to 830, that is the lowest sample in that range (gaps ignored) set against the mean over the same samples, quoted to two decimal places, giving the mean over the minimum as 1.03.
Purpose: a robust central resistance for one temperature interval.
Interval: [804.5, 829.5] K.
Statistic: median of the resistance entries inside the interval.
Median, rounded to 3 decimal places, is 1.140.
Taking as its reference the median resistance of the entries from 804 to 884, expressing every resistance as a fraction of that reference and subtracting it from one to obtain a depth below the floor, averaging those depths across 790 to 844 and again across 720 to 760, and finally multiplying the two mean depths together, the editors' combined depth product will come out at 0.002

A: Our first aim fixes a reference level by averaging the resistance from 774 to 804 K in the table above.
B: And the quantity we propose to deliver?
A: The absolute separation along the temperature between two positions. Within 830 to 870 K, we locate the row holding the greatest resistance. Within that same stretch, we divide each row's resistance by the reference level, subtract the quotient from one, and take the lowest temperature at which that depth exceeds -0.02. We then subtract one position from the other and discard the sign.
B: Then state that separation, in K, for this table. 0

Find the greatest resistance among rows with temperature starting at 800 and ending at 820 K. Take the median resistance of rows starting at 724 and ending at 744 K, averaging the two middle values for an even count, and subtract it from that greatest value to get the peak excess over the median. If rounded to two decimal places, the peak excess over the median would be 0.06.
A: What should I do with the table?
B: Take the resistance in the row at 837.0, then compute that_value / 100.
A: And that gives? 0.0109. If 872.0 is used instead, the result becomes 0.0115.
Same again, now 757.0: 0.0131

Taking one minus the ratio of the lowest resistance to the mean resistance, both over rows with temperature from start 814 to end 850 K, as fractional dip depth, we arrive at 0.39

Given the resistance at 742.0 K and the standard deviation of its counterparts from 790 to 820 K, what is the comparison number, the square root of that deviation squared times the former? 0.03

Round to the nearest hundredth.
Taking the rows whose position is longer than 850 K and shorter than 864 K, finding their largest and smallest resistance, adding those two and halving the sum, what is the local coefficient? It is 0.97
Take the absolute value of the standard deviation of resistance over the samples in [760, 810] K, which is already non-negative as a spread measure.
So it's 0.04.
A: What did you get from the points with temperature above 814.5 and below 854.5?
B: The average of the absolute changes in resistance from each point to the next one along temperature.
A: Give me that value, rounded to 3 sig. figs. 0.115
